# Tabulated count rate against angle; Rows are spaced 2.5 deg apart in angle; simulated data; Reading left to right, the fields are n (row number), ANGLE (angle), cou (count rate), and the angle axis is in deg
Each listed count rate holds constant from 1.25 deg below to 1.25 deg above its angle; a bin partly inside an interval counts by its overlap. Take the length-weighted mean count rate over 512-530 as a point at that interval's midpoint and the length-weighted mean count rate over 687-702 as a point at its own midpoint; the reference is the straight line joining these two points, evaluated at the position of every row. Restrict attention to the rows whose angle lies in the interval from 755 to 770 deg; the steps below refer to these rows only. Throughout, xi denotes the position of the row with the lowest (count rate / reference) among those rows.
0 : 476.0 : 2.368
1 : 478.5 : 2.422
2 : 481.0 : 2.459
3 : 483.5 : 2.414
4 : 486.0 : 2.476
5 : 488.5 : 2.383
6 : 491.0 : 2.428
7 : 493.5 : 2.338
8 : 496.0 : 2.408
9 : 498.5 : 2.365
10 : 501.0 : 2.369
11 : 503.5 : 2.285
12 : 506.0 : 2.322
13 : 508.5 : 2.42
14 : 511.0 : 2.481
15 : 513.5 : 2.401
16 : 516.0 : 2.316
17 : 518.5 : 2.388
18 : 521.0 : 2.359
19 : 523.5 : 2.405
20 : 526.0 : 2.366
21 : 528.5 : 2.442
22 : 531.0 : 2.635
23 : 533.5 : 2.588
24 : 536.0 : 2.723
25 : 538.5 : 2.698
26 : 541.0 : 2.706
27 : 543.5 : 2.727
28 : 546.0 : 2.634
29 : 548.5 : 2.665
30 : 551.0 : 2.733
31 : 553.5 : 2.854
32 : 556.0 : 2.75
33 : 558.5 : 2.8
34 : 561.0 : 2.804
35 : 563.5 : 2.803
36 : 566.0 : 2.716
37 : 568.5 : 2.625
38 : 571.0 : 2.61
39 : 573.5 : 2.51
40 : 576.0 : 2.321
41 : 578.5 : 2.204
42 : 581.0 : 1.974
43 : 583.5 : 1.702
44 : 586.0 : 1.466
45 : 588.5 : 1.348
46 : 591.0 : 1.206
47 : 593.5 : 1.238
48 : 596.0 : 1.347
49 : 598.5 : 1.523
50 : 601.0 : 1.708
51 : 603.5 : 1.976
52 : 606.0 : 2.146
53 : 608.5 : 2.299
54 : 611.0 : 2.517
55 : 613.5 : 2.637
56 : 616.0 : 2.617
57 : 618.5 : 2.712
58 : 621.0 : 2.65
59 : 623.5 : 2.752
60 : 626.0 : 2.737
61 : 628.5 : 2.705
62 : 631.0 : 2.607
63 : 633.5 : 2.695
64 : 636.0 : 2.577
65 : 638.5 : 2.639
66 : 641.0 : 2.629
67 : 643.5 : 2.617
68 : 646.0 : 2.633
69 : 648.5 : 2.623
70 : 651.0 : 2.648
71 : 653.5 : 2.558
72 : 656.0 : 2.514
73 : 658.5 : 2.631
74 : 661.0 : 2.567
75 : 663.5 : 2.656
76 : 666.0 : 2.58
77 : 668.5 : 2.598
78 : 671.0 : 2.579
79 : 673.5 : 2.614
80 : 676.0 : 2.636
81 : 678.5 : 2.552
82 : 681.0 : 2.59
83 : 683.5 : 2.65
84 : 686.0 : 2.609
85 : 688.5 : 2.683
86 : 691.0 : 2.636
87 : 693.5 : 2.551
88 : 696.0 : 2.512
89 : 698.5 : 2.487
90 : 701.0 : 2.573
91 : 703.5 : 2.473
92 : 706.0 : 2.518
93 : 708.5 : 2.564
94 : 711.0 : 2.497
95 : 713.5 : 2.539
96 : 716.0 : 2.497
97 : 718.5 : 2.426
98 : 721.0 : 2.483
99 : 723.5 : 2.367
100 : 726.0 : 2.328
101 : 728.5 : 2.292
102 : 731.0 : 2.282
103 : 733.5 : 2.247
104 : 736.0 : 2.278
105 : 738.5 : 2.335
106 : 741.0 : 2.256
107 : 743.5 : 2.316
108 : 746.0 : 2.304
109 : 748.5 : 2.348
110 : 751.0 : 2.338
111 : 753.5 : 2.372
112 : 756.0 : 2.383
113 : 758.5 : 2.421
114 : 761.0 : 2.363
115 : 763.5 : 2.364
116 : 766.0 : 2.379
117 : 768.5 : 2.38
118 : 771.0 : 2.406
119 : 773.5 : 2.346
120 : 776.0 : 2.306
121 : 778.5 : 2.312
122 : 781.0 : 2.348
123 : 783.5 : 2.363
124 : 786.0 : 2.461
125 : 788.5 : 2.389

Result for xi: 763.5 deg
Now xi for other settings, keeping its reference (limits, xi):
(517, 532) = 521.0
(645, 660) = 656.0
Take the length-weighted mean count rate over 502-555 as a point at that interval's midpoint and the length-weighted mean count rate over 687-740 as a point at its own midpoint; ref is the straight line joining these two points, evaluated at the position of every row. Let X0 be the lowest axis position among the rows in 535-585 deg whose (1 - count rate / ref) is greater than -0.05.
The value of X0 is 546.0 deg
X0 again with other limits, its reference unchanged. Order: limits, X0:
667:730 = 671.0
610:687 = 611.0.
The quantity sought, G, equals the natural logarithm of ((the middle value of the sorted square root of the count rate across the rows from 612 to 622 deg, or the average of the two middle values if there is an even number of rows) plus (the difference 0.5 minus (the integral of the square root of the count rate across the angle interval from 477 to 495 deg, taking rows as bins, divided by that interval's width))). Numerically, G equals -0.6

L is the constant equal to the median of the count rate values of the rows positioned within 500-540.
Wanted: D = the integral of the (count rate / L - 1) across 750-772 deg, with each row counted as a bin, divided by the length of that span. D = -0.01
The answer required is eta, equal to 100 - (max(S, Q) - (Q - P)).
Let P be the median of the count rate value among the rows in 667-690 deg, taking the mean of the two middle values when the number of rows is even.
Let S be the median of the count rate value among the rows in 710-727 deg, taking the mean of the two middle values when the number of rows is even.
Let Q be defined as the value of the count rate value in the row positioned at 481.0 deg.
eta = 97.37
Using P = 2.6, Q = 2.459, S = 2.48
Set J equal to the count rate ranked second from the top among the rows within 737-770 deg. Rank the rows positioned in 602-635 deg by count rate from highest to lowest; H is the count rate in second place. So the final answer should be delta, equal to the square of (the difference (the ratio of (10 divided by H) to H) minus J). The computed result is 1.1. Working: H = 2.737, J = 2.383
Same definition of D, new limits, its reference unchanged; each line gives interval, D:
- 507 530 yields 0.00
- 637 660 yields 0.09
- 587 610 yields -0.31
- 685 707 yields 0.07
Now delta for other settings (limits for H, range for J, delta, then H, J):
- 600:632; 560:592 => 2.2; 2.737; 2.803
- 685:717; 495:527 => 1.0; 2.636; 2.42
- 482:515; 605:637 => 1.2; 2.476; 2.737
